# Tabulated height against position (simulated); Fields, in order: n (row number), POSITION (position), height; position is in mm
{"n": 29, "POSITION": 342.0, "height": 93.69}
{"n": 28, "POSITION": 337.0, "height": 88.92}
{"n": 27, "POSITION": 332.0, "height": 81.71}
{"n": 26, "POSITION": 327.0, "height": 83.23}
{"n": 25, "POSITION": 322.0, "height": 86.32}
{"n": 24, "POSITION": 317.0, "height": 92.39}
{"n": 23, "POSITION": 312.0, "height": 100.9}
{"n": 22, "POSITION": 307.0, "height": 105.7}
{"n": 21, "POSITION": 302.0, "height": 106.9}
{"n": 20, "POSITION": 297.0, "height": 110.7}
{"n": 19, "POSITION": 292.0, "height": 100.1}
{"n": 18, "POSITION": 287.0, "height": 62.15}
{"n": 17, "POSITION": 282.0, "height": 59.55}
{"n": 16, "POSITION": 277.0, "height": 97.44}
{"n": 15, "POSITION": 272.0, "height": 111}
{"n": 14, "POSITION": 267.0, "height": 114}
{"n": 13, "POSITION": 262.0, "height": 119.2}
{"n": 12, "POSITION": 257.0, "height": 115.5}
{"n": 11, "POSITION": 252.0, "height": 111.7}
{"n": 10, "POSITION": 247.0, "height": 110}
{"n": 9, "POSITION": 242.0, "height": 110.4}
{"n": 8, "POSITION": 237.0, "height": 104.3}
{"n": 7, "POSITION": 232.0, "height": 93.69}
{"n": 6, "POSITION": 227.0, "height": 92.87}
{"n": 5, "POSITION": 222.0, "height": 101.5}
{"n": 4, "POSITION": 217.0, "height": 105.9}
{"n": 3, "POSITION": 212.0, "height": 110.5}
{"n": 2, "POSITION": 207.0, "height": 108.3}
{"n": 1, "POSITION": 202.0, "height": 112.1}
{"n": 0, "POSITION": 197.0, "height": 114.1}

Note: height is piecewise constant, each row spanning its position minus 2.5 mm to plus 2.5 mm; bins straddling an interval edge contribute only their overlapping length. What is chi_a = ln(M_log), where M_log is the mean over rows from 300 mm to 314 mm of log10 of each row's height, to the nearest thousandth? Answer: 0.703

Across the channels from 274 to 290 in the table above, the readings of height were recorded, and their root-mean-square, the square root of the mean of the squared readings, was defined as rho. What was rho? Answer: 75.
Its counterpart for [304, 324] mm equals 97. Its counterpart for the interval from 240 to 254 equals 111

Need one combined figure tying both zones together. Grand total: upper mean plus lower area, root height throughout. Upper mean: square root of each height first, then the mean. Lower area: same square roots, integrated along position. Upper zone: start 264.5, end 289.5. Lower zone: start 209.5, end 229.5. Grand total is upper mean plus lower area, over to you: 212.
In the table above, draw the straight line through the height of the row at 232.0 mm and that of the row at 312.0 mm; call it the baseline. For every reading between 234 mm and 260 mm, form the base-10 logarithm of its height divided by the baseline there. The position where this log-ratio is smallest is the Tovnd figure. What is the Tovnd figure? 237.0 mm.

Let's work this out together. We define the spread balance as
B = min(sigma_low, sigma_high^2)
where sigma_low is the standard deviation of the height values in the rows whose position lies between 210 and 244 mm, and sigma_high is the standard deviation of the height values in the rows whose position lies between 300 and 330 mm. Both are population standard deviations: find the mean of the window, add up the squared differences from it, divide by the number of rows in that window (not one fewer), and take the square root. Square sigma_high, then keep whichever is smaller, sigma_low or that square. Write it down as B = 7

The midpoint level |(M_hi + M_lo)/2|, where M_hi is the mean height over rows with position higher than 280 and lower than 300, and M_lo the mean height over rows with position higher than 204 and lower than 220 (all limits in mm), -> 96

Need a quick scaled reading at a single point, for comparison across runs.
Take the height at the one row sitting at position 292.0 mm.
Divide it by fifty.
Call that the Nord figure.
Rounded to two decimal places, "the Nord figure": 2.00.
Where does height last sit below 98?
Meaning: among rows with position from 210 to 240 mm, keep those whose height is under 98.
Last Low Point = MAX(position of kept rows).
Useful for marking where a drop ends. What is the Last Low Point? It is 232.0 mm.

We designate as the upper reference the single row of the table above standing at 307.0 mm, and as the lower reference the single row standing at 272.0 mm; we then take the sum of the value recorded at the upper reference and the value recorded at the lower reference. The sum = 217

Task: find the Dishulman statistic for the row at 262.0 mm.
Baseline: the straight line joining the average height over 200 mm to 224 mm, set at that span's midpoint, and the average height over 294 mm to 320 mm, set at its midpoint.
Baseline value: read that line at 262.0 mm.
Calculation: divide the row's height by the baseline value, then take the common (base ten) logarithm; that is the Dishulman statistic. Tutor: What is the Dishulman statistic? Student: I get 0.054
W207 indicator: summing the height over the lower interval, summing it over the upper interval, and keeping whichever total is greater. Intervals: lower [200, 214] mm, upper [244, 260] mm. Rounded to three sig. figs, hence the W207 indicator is 337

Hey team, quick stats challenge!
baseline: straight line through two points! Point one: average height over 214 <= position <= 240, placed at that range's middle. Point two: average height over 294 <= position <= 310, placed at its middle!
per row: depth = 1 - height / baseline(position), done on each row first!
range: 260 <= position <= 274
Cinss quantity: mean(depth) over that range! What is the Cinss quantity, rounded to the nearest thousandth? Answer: -0.104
